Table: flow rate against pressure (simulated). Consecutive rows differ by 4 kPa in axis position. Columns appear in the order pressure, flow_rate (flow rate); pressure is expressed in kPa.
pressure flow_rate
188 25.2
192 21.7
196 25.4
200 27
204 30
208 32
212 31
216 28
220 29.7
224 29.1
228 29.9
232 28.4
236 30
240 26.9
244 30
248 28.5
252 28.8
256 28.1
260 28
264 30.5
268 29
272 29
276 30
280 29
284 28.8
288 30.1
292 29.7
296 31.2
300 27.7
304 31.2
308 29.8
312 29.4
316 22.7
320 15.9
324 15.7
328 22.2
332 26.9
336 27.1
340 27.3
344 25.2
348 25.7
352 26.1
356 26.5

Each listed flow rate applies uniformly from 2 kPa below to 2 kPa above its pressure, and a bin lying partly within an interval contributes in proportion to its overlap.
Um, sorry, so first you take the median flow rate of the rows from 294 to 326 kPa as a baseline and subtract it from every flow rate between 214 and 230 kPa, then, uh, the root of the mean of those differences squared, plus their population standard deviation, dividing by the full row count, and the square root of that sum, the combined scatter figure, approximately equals 1.3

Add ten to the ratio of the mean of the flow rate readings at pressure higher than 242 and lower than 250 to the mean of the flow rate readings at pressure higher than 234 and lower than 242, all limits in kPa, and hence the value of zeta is 11.0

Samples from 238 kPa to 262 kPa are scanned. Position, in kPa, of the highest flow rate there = 244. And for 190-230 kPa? 208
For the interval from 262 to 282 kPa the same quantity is 264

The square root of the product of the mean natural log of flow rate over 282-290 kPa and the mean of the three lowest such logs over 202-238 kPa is 3.37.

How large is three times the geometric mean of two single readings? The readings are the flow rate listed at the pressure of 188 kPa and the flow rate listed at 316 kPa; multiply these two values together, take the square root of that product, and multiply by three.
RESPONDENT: 72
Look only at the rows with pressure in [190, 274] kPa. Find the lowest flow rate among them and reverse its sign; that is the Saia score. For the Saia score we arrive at -22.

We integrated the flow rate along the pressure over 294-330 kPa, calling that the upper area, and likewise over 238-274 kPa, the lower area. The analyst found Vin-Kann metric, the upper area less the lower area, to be -132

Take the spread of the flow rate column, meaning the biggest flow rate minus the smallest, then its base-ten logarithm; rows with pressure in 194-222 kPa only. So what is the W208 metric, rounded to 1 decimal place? 0.8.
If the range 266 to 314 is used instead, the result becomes 0.5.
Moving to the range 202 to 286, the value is 0.7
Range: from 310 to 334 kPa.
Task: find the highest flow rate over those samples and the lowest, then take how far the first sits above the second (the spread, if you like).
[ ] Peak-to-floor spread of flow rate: 14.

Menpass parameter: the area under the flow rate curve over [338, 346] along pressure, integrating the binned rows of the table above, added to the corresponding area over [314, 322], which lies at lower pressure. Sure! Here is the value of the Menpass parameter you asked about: 364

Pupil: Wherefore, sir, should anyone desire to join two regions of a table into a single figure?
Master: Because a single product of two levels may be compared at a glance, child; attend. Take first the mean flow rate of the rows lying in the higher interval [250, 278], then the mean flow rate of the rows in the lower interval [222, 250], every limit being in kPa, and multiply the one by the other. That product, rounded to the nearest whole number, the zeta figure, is 842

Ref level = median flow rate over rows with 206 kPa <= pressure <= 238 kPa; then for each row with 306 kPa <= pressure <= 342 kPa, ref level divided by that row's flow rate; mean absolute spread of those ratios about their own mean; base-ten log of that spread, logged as -0.57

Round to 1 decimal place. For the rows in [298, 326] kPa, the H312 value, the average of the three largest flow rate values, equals 30.1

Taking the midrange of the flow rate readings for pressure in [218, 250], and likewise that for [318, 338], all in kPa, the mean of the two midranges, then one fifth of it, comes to 5.0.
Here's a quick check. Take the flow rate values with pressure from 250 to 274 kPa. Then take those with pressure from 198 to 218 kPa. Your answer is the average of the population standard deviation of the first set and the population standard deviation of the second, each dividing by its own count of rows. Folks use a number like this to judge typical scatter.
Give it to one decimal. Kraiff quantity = 1.3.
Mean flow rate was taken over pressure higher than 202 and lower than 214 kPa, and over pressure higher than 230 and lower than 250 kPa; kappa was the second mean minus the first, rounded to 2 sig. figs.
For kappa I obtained -2.2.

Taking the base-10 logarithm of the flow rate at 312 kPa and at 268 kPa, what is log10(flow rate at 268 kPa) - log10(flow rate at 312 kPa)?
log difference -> -0.01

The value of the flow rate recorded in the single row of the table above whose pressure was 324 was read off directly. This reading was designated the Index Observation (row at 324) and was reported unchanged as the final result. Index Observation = 15.7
